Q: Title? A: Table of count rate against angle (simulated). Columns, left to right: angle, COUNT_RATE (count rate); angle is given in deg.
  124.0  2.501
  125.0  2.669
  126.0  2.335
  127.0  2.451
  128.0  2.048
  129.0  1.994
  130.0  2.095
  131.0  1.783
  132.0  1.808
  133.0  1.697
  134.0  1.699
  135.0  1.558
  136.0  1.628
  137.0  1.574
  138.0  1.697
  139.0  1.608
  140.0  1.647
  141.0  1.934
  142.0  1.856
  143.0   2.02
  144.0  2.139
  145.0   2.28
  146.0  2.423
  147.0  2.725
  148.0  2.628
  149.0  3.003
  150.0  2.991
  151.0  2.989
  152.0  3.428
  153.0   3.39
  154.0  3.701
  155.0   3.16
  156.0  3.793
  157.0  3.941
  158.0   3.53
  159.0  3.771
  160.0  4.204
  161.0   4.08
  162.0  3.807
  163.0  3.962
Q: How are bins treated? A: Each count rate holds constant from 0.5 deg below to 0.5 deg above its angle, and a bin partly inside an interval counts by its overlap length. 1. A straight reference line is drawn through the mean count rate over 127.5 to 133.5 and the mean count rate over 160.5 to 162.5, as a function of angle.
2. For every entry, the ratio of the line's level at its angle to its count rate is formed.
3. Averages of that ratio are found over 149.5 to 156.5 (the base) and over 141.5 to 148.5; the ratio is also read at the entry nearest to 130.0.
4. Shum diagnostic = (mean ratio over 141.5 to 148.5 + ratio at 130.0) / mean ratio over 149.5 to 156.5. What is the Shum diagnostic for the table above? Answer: 2.12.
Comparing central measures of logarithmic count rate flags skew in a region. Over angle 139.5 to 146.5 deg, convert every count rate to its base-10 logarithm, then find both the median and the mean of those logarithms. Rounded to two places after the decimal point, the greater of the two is 0.31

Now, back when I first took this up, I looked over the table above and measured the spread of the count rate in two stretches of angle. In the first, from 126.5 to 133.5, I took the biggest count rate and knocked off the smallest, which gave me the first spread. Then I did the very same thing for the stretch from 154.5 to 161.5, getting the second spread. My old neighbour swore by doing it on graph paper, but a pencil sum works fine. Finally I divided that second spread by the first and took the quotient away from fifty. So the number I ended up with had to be 48.6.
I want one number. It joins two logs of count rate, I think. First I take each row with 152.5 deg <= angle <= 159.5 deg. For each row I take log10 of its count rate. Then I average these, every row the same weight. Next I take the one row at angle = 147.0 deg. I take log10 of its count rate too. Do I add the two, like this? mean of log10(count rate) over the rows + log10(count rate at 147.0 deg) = 0.99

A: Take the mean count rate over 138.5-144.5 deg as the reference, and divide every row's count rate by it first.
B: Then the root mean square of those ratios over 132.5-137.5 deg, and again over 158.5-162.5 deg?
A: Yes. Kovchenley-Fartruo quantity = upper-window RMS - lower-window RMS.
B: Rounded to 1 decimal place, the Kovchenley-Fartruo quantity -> 1.3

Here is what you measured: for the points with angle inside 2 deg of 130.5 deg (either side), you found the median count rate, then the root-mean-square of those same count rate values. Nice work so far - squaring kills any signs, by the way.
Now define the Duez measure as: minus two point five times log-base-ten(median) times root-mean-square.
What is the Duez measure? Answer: -1.3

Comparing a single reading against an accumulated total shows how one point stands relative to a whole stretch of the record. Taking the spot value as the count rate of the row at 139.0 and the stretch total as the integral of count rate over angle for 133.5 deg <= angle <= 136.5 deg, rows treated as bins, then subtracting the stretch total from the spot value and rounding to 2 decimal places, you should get -3.28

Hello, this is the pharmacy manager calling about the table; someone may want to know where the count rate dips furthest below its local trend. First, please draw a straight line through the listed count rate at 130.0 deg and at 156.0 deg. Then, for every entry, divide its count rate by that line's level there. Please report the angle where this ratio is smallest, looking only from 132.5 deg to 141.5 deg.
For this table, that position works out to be 140.0 deg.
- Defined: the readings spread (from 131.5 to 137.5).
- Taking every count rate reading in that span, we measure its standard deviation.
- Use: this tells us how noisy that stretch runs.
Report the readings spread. 0.09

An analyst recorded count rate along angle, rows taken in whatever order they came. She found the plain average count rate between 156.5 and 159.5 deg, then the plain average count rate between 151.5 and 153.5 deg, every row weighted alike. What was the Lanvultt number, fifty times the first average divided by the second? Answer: 55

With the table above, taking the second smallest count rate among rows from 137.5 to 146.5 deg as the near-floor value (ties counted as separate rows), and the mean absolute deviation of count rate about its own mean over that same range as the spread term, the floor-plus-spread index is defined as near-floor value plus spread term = 1.9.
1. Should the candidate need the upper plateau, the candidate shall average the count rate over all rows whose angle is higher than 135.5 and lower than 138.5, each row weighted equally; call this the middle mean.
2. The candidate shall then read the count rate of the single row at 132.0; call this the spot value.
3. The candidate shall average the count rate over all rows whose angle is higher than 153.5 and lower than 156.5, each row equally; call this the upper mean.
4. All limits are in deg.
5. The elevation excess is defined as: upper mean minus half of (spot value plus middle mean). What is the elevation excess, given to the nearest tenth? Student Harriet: 1.8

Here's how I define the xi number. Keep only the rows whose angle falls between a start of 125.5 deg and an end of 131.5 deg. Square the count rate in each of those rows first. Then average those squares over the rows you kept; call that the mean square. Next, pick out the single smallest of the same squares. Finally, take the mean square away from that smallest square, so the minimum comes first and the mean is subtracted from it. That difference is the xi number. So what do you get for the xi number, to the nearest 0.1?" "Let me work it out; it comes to -1.4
